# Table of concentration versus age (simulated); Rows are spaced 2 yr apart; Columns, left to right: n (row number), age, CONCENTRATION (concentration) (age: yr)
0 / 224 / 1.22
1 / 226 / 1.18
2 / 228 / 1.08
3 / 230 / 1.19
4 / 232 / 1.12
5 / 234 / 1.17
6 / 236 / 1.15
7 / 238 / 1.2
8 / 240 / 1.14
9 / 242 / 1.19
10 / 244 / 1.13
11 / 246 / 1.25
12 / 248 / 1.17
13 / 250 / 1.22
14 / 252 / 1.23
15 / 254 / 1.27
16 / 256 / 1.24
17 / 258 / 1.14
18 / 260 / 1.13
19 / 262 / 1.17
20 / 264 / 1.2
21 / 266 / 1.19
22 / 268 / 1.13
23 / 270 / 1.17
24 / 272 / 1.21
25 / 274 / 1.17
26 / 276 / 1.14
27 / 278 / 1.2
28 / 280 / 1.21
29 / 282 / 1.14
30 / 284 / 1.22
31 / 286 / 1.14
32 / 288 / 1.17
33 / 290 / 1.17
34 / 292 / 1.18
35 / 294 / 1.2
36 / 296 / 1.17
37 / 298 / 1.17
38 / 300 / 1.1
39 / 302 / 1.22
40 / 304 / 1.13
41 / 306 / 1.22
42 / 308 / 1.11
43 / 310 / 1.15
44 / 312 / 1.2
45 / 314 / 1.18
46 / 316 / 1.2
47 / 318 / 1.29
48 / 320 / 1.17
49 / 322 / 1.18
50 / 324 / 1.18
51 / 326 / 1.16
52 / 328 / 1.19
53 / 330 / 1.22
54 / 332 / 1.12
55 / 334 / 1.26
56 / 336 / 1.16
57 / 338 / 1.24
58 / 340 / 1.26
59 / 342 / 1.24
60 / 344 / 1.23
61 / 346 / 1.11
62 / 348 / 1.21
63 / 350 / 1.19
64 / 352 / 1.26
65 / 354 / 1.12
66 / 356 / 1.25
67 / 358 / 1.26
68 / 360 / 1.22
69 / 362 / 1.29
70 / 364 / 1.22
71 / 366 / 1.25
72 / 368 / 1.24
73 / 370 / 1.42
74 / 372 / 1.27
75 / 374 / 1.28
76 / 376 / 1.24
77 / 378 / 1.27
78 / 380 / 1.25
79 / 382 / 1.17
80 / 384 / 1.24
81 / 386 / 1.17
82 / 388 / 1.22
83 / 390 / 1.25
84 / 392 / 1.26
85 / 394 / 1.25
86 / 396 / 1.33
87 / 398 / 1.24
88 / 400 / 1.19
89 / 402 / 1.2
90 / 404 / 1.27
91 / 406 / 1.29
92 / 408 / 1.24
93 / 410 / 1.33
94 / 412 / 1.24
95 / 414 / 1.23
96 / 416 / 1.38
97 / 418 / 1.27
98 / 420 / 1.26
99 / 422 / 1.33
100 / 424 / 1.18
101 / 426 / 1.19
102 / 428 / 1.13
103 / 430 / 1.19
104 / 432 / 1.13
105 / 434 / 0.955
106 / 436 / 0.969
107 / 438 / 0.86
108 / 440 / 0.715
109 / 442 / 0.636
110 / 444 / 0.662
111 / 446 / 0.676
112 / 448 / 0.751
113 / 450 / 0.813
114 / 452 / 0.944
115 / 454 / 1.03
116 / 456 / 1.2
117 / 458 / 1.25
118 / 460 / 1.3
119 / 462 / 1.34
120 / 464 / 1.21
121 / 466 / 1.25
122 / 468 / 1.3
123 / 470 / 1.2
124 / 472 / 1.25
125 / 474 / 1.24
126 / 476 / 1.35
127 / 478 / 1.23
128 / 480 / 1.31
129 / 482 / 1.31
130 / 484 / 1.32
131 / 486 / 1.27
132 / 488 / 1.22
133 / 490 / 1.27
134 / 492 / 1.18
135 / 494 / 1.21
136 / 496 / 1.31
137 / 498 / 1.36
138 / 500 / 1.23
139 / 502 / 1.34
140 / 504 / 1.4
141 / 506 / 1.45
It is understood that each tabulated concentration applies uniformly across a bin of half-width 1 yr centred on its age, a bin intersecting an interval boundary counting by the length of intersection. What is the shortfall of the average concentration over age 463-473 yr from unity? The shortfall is -0.242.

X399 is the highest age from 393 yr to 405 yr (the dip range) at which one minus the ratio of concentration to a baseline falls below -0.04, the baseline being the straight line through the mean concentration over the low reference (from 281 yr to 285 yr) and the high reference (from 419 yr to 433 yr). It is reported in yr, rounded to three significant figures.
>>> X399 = 404 yr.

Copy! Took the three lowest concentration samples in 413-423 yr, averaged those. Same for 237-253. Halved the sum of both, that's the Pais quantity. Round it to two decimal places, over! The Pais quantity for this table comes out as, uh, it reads 1.20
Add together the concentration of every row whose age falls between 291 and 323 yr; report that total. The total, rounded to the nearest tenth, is 18.9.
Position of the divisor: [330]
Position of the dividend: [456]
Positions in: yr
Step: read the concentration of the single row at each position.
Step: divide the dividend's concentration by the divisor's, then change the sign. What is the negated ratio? -0.98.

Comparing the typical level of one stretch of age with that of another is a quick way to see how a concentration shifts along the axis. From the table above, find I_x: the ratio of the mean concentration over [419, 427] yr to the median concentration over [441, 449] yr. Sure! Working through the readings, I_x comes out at 1.85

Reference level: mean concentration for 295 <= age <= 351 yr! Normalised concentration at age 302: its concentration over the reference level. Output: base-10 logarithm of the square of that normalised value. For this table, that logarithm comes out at 0.02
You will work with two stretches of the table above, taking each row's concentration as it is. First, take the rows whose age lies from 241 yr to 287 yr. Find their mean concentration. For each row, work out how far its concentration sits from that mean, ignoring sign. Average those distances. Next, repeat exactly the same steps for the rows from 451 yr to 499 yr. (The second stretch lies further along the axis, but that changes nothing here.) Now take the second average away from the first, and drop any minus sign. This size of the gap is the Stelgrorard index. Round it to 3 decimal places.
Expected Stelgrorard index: 0.029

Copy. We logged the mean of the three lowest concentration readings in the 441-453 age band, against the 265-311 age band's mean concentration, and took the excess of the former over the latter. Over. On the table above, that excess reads -0.5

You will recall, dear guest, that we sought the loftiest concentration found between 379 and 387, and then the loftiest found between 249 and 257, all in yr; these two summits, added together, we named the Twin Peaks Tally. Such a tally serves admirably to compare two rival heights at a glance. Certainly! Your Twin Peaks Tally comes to 2.52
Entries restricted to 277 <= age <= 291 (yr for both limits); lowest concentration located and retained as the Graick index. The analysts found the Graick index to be 1.14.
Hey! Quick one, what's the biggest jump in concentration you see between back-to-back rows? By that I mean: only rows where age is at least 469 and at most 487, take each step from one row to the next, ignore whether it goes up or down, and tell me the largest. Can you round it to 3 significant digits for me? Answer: 0.120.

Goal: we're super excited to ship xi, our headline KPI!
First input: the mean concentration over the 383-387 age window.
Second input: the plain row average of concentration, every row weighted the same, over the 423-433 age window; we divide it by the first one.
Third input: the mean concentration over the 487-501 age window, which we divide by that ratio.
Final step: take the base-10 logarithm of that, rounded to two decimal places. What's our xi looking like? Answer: 0.11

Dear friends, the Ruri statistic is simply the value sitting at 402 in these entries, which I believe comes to 1.2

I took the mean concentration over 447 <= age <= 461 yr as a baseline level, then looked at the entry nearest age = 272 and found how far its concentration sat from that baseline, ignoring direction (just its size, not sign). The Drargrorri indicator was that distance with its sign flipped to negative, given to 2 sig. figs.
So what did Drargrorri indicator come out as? -0.17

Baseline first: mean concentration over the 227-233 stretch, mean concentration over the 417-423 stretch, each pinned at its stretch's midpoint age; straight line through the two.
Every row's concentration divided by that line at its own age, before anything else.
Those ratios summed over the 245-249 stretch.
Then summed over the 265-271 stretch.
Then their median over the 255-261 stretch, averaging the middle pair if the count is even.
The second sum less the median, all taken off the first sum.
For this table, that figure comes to 0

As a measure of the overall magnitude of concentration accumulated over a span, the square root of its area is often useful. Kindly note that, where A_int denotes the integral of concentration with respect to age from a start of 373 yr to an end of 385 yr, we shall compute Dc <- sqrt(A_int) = 3.9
